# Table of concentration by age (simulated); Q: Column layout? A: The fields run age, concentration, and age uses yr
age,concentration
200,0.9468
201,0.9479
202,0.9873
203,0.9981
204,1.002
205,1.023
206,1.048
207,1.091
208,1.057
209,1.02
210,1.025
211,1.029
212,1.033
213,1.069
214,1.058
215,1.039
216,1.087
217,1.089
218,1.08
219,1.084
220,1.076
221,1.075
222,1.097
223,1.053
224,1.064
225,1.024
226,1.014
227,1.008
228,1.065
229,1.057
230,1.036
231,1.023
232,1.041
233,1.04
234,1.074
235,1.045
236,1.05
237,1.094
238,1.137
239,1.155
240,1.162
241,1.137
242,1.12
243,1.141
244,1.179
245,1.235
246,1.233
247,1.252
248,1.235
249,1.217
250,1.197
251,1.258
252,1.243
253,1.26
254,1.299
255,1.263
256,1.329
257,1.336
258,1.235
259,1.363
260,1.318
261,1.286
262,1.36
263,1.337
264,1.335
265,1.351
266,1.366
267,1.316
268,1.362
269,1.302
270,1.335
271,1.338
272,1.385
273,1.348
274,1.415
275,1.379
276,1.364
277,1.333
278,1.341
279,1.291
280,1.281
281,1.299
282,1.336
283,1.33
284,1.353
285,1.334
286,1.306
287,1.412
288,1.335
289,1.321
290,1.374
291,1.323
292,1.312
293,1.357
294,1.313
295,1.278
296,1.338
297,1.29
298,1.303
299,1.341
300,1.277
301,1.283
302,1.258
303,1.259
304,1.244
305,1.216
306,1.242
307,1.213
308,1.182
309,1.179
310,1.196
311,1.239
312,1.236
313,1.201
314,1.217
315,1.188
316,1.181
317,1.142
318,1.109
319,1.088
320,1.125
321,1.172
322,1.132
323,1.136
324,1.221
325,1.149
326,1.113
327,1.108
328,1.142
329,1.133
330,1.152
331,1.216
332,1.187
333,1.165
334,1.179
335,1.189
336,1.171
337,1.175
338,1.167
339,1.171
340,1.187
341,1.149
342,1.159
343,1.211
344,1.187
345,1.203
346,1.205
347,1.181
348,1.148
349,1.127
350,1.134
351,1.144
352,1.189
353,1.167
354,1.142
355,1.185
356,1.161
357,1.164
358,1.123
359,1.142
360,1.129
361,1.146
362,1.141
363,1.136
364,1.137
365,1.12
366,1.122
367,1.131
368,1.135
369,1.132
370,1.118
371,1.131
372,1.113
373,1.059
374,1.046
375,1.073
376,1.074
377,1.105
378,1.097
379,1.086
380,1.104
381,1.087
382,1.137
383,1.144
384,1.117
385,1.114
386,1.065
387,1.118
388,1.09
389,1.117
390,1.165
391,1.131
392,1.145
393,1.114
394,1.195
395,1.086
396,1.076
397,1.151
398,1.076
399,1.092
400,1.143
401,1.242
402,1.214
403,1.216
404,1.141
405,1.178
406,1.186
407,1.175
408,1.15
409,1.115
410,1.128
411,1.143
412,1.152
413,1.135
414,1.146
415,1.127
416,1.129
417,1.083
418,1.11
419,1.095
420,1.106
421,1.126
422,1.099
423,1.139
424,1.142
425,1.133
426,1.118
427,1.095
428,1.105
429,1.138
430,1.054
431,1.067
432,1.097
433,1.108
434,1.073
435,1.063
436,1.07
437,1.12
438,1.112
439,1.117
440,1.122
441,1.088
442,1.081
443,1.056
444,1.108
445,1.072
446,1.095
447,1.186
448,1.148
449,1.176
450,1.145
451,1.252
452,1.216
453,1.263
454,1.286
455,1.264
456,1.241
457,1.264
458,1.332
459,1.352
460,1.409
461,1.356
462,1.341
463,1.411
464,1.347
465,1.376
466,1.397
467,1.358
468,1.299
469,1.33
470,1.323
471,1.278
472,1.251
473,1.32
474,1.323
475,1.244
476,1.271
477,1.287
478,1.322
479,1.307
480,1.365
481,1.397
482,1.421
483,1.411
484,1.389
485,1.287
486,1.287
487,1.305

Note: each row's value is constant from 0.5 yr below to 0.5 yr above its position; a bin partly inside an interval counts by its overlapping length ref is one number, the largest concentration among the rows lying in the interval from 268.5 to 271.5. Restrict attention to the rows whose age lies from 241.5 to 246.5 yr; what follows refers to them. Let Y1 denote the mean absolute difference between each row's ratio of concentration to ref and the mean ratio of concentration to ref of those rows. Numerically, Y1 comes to 0.031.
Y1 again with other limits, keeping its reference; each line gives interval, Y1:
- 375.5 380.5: 0.008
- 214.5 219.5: 0.011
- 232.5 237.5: 0.014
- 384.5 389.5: 0.014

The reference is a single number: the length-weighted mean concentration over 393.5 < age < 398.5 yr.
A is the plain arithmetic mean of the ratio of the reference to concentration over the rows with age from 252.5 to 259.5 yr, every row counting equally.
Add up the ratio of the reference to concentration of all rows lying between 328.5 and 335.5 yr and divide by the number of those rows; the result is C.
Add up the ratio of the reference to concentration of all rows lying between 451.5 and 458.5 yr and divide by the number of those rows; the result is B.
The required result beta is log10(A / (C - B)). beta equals 1.10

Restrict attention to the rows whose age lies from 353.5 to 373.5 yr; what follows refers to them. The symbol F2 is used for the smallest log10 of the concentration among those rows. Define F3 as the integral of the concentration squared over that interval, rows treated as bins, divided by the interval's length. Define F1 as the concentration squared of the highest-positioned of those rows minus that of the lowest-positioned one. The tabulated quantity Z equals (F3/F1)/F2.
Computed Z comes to -283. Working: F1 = -0.2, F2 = 0.025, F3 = 1.29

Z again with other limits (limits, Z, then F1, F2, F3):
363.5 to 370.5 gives -613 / 0.0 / 0.048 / 1.27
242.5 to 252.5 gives 107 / 0.2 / 0.057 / 1.49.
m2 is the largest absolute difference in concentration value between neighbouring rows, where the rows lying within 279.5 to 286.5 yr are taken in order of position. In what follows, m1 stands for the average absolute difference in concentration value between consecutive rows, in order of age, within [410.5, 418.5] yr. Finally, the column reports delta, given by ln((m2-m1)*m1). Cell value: -8.0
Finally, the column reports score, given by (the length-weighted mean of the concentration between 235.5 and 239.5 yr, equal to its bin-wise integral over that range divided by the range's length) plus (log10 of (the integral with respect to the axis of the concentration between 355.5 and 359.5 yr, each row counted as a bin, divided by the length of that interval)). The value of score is 1.17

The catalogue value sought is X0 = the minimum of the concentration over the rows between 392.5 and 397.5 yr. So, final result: 1.076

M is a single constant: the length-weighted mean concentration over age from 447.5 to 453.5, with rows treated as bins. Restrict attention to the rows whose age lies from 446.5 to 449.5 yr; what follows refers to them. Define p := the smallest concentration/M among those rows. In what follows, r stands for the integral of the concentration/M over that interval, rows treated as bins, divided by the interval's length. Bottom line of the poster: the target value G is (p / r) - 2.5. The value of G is -1.52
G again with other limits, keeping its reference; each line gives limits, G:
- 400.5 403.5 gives -1.51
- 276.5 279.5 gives -1.52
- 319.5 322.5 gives -1.52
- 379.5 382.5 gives -1.52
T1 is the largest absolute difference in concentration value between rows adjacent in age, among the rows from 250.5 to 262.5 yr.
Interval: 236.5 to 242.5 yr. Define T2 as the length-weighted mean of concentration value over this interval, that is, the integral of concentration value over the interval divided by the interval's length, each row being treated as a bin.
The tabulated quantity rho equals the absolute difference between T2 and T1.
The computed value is 1.01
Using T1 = 0.128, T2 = 1.13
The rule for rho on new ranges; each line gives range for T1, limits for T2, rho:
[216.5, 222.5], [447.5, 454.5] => 1.19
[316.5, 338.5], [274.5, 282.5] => 1.24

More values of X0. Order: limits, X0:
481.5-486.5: 1.287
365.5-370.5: 1.118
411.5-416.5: 1.127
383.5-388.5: 1.065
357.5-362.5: 1.123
